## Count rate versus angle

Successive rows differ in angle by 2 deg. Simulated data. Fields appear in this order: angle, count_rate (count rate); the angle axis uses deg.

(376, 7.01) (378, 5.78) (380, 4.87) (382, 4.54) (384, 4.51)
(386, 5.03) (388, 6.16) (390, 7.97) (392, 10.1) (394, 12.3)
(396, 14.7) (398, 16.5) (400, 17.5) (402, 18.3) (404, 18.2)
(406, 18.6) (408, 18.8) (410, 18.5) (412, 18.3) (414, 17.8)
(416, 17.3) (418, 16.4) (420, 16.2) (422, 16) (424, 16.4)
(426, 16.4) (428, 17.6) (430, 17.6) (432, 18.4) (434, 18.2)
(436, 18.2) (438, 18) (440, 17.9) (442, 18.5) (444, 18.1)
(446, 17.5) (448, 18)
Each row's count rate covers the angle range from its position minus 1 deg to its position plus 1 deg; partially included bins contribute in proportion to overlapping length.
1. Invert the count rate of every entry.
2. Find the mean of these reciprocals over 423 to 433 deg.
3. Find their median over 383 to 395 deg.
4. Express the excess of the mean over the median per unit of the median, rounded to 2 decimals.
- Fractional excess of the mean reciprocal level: -0.60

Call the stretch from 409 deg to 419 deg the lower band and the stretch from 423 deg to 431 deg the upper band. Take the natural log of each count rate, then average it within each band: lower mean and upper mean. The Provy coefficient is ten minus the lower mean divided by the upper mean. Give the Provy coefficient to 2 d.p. 8.99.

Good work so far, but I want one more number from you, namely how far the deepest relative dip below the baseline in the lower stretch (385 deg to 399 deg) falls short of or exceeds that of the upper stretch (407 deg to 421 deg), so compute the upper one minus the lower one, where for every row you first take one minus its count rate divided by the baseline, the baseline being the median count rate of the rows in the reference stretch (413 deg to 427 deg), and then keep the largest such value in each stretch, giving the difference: -0.68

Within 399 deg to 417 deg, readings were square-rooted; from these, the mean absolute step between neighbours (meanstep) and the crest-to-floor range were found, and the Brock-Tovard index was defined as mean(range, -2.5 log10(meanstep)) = 1.78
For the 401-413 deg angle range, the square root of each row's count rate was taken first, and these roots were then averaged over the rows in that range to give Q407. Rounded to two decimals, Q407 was 4.30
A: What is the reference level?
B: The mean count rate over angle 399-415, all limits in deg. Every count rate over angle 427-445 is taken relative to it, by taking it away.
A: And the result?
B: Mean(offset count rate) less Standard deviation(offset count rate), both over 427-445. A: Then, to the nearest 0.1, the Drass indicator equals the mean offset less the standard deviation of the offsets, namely -0.5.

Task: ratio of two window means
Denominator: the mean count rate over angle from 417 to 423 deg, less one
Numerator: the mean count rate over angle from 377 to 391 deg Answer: 0.4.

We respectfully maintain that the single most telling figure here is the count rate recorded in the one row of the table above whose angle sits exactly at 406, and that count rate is 18.6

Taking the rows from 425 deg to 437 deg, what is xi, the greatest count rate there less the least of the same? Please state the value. 2.0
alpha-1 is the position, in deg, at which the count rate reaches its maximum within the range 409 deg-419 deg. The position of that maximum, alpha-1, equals 410 deg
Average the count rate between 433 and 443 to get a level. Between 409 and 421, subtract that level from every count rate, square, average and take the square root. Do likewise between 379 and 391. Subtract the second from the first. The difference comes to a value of -11.6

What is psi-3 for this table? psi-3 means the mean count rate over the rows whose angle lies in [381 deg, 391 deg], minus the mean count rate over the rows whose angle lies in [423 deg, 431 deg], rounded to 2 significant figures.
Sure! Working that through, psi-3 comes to -11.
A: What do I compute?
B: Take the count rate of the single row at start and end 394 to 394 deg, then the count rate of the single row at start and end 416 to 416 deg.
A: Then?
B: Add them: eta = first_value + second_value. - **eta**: 30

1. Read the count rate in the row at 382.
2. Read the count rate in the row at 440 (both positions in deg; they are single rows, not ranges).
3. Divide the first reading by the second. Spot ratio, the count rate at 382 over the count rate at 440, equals 0.25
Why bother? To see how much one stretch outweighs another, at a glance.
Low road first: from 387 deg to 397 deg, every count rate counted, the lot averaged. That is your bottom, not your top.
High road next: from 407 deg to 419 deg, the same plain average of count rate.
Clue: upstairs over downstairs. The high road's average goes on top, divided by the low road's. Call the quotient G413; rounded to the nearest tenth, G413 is 1.7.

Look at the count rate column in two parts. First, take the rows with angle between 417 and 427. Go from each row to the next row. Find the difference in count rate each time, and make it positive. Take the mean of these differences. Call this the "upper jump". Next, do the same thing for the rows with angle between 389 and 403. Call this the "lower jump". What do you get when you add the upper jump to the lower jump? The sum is 1.9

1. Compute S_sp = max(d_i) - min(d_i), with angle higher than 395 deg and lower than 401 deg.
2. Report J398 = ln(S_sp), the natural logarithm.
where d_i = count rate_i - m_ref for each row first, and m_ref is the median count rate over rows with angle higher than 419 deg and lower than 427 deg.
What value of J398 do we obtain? 1.0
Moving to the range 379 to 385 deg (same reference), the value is -1.0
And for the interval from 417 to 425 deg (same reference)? -0.9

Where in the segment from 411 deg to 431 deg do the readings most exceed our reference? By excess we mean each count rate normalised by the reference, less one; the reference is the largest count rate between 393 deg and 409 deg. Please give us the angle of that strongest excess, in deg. 412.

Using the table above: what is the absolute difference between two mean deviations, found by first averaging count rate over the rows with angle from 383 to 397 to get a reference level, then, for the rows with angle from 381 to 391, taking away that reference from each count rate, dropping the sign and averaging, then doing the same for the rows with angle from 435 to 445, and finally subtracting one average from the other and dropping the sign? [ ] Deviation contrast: 6.4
